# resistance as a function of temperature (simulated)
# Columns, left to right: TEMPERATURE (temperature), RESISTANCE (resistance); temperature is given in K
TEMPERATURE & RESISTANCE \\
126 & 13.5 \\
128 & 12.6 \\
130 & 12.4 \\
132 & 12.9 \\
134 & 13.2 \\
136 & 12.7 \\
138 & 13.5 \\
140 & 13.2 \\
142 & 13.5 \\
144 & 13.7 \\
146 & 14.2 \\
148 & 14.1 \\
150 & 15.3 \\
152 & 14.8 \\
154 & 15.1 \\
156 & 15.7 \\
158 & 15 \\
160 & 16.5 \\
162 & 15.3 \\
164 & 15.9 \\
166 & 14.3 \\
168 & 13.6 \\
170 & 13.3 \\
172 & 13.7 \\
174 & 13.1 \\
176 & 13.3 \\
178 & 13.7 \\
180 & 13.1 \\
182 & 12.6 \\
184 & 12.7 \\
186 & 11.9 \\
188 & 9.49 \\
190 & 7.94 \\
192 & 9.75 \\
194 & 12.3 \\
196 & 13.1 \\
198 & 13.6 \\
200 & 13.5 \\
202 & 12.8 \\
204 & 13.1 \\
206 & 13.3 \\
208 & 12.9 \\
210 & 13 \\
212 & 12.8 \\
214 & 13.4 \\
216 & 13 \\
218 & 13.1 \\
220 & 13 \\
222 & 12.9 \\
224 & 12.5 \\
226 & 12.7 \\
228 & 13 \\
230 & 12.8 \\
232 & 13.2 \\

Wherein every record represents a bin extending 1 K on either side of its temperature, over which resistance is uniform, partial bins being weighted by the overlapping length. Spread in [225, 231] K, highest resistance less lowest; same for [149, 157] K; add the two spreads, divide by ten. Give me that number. 0.12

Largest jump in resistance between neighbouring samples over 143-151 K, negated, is -1.2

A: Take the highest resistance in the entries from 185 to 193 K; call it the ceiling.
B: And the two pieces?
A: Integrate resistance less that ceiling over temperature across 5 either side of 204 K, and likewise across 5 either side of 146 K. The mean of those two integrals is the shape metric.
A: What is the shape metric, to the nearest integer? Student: 17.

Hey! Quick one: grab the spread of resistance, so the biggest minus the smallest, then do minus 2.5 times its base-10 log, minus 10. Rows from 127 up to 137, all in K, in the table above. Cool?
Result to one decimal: -9.8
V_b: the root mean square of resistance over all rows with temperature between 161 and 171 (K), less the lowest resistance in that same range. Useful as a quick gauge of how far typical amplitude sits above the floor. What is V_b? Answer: 1.2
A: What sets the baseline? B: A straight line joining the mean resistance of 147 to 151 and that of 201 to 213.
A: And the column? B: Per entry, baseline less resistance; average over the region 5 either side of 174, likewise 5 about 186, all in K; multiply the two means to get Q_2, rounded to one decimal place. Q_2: 1.4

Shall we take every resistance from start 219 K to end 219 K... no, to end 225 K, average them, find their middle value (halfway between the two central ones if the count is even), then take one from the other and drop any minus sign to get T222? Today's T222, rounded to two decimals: 0.10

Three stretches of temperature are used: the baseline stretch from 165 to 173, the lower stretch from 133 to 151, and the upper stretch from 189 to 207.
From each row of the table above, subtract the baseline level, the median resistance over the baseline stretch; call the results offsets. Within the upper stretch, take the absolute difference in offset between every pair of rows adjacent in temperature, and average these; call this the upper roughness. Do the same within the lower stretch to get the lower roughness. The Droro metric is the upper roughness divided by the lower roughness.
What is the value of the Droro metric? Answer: 1.78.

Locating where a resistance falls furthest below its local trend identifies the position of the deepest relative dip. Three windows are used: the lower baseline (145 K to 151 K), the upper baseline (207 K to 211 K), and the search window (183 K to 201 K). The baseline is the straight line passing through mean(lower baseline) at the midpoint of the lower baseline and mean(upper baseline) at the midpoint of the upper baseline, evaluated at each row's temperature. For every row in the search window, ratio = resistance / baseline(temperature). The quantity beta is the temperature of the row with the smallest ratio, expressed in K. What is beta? 190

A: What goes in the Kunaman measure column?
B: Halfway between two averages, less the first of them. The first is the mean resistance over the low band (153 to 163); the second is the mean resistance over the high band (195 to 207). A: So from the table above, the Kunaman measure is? -1.1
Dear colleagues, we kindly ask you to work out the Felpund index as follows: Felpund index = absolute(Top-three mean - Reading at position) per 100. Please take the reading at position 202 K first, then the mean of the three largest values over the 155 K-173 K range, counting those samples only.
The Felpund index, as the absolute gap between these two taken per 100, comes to 0.032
